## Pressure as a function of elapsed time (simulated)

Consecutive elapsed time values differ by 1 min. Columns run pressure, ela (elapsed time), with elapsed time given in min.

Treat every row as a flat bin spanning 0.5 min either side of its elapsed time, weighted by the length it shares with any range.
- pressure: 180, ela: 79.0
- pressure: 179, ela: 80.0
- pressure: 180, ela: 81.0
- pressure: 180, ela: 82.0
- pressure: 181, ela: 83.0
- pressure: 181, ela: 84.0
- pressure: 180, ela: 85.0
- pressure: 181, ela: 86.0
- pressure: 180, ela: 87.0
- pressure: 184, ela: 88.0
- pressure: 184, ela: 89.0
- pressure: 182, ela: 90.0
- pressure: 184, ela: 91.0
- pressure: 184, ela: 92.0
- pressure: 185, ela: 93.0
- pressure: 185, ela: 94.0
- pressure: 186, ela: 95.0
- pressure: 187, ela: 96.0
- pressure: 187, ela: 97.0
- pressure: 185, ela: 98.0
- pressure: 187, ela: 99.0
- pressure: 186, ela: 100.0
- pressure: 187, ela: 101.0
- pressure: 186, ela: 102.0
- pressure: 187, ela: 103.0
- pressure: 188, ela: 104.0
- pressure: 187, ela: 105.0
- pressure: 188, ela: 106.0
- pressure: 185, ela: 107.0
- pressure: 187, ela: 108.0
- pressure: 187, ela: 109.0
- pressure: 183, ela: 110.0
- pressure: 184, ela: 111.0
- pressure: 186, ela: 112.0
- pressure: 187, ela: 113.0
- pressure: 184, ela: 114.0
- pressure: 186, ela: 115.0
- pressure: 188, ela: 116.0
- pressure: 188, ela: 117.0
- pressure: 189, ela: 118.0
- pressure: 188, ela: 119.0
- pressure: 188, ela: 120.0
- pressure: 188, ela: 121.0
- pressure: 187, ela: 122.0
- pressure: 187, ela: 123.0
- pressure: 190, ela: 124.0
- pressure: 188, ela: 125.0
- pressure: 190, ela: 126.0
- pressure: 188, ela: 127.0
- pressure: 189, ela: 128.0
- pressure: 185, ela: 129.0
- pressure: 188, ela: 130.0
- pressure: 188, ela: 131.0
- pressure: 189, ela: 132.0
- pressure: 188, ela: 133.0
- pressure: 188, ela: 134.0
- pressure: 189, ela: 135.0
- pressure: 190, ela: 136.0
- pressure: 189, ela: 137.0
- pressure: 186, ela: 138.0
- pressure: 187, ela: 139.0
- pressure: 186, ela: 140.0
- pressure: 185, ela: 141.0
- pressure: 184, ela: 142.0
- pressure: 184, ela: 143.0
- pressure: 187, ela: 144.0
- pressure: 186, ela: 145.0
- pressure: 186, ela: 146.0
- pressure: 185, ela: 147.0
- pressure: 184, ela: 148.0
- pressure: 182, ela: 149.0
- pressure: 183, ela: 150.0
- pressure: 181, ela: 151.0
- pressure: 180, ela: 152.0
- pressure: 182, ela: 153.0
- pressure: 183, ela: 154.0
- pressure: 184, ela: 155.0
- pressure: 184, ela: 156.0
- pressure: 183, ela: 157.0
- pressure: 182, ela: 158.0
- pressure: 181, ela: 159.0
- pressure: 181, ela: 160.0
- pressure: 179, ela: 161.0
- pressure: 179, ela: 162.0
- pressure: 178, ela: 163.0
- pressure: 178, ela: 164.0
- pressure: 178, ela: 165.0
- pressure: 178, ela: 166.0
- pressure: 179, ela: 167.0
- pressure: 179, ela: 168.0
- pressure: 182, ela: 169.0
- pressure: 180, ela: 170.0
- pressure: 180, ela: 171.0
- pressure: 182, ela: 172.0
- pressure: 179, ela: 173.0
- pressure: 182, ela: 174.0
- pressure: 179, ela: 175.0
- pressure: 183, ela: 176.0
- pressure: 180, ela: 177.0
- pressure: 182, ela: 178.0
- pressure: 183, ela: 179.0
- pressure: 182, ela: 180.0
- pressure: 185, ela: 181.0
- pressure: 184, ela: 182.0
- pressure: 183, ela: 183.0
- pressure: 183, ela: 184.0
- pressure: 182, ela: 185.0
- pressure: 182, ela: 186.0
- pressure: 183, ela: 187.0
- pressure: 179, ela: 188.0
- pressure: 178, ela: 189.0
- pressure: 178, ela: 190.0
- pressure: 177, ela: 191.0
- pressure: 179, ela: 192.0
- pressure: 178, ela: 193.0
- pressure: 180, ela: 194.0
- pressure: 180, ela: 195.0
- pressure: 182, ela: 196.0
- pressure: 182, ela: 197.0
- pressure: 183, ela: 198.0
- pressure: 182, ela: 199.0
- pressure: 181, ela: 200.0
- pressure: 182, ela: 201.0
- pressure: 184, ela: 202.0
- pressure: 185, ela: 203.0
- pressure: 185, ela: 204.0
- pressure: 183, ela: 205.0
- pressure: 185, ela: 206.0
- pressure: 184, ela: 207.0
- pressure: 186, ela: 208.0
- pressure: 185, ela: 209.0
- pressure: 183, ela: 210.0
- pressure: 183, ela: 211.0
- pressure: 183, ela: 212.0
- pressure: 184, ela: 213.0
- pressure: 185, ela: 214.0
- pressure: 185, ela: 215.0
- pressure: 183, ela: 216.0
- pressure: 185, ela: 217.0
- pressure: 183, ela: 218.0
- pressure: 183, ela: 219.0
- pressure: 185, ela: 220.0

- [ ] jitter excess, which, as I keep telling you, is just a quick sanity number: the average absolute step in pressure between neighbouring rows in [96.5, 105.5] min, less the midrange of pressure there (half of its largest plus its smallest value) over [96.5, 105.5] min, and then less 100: -285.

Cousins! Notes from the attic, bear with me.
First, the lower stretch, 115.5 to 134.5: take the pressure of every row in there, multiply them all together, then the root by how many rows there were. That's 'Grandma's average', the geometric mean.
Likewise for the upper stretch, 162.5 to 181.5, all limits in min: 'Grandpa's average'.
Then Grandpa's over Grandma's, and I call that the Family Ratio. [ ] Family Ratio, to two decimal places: 0.96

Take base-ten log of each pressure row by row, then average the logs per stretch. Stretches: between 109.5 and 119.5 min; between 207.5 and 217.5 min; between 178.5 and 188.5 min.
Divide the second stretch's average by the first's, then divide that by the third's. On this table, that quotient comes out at 0.441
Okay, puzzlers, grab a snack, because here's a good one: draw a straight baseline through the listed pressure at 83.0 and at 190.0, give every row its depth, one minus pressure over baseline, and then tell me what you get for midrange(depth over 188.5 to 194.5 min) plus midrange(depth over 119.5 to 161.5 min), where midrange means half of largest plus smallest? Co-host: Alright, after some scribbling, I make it -0.033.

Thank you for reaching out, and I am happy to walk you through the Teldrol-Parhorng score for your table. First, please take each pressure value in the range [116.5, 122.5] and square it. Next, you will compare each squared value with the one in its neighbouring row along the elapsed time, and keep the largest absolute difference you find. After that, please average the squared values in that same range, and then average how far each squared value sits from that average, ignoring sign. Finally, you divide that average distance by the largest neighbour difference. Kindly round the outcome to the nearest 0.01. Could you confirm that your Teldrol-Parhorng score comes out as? 0.33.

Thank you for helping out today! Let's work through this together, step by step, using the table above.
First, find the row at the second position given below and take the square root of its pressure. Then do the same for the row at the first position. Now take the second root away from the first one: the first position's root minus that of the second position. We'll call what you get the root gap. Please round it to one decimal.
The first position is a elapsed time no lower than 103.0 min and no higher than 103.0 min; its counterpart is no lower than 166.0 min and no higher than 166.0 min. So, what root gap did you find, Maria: 0.3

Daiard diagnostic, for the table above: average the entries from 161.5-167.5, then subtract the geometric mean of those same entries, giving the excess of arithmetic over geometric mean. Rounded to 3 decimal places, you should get 0.001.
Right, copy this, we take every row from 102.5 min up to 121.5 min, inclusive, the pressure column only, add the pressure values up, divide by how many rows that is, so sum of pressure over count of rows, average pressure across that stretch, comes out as 187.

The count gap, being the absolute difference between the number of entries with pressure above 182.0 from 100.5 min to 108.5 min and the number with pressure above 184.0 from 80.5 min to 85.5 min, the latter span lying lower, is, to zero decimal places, 8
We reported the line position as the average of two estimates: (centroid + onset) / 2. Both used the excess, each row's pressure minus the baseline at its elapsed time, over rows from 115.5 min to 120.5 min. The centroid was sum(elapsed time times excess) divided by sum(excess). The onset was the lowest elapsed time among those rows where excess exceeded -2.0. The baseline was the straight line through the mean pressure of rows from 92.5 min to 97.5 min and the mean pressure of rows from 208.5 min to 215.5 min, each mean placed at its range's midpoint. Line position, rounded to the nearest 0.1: 117.0 min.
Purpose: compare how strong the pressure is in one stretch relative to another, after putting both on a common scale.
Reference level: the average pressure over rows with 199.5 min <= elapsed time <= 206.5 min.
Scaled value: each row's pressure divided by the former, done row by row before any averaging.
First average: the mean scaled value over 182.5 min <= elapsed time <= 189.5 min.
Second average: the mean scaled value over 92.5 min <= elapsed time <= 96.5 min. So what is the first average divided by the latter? 0.98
